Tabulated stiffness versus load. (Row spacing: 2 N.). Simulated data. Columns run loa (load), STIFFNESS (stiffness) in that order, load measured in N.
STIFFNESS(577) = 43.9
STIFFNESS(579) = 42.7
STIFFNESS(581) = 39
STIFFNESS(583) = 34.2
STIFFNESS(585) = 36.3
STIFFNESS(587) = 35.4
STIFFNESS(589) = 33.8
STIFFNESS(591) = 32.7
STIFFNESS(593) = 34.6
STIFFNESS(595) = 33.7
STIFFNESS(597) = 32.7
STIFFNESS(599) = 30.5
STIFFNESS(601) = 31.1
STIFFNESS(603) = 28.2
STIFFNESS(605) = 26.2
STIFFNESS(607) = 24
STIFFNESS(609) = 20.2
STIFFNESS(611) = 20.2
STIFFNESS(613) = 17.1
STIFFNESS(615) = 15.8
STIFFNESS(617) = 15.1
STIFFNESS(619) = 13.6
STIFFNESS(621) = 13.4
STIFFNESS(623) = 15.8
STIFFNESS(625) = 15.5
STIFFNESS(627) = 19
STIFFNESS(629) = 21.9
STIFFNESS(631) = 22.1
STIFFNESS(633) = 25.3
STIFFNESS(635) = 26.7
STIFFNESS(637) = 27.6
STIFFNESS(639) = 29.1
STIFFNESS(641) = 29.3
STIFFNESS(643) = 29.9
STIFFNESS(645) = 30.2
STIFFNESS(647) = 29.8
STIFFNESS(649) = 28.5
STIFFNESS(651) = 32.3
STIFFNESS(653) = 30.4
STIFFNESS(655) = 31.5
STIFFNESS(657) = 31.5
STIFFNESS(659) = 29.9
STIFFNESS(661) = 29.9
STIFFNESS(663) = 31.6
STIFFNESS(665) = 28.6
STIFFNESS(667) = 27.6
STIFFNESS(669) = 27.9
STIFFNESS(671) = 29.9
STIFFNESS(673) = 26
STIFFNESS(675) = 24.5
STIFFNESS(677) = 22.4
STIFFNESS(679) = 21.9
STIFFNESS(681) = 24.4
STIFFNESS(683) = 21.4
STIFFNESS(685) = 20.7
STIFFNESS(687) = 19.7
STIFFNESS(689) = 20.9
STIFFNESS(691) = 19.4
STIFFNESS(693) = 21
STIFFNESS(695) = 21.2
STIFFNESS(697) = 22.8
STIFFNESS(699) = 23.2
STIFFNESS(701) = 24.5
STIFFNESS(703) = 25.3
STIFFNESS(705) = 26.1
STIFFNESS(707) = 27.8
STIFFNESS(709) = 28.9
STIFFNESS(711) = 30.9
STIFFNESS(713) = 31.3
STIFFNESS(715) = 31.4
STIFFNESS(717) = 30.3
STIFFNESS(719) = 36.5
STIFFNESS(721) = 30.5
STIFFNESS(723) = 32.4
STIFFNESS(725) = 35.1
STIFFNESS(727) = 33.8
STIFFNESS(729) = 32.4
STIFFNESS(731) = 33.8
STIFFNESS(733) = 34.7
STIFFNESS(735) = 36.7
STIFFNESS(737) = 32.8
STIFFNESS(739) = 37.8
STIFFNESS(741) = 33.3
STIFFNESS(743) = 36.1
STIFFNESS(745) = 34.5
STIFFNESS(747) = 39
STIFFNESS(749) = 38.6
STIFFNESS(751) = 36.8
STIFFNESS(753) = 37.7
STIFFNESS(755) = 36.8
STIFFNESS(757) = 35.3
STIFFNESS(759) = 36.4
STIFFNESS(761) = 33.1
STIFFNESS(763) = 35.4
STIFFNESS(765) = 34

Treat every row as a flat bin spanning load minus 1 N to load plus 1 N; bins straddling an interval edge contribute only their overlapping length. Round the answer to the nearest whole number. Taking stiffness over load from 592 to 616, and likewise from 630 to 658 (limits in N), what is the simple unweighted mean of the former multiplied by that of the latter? 756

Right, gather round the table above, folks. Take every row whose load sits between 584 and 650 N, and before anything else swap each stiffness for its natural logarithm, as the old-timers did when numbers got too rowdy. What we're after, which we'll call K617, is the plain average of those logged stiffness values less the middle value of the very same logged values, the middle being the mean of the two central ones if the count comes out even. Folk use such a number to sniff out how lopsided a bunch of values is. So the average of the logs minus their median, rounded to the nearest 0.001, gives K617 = -0.117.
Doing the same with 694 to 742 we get -0.037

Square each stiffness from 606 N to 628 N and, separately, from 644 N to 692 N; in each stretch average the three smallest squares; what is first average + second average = 595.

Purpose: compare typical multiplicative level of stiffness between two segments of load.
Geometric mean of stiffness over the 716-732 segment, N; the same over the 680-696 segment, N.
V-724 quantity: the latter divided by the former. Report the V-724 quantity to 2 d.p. 0.64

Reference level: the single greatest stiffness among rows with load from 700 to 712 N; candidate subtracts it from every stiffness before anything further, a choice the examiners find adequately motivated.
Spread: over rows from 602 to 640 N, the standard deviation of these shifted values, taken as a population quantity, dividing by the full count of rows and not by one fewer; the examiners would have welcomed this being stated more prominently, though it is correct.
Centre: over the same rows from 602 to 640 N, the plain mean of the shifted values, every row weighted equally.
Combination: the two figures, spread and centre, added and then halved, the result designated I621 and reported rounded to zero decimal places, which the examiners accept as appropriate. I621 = -2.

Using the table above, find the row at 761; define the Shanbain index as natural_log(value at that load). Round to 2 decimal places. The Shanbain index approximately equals 3.50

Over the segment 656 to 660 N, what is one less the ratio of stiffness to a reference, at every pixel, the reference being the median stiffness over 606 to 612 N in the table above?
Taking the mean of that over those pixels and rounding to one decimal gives -0.5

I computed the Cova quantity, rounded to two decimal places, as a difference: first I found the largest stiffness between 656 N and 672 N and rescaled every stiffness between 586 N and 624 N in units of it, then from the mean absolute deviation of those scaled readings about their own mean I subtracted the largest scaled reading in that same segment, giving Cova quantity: -0.89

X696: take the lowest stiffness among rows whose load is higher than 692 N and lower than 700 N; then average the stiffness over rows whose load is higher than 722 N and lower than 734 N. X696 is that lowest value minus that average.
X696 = -13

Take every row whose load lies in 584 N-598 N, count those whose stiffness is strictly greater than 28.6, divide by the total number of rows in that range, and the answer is 1.0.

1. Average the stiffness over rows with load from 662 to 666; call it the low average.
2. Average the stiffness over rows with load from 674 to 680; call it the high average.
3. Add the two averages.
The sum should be 53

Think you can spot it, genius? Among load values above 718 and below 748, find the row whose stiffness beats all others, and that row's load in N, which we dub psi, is 747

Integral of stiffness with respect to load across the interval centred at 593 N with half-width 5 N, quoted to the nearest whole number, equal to 335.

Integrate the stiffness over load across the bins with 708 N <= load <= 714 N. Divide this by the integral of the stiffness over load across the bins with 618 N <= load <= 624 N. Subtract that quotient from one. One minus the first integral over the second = -1.13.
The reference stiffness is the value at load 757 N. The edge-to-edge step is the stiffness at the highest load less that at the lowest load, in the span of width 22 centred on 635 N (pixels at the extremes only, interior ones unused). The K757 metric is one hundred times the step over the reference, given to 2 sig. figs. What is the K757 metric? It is 42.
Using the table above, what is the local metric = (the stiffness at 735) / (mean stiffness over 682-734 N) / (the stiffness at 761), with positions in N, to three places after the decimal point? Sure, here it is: 0.040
